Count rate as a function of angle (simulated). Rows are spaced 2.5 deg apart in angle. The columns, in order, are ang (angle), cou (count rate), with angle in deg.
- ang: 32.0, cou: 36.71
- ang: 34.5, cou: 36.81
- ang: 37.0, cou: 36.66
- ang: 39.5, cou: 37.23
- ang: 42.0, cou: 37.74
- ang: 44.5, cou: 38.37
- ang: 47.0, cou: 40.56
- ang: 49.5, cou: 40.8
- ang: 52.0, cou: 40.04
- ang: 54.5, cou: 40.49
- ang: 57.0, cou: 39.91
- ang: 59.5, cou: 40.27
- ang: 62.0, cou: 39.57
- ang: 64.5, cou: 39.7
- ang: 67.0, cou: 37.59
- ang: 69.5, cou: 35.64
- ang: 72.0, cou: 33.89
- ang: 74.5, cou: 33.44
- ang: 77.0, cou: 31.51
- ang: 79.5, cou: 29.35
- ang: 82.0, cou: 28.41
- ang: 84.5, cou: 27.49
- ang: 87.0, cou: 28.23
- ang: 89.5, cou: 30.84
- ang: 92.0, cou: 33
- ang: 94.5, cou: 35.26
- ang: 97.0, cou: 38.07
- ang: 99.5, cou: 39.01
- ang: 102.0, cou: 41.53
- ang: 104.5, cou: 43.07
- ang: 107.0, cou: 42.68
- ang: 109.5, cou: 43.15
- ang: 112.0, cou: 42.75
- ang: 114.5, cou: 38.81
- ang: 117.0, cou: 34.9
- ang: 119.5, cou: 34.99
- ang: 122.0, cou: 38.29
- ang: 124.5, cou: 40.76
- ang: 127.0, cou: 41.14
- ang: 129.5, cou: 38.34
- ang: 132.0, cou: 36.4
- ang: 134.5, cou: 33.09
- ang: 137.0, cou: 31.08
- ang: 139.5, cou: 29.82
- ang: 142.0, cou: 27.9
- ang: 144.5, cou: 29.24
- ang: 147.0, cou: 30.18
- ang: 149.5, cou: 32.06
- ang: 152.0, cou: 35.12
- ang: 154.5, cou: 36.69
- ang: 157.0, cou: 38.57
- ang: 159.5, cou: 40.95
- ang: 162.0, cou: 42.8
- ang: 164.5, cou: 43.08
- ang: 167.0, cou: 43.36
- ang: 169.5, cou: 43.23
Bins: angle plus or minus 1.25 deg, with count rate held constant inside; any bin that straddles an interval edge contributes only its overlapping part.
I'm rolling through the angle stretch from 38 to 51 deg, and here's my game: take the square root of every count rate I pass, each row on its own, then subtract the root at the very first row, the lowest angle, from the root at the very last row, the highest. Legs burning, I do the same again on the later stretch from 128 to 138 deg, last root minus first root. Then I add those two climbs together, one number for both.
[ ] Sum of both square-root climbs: -0.33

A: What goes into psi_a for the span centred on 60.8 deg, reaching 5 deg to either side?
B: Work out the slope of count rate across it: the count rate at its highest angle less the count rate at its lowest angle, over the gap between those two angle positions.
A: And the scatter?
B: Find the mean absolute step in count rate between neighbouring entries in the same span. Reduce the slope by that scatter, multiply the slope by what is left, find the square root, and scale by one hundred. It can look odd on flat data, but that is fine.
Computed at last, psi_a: 11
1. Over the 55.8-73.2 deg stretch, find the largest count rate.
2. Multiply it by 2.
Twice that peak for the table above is 81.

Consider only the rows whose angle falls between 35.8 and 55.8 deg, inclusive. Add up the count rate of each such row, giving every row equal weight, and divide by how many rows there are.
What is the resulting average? 39.0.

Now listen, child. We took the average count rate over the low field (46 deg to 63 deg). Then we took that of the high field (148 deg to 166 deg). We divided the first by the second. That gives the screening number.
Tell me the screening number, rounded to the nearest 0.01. 1.05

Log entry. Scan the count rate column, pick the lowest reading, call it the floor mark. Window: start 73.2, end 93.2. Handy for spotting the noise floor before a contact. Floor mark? 27.49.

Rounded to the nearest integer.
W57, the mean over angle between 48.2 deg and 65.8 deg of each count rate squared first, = 1609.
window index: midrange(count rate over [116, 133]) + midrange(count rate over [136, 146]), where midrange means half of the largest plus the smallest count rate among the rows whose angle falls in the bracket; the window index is 68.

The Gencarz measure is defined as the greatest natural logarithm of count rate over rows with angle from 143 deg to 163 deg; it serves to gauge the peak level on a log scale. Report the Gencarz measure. 3.76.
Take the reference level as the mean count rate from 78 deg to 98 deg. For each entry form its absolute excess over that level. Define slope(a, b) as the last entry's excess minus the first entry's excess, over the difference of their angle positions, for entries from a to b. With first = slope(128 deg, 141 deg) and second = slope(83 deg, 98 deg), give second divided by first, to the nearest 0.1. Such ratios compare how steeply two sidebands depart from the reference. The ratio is -0.4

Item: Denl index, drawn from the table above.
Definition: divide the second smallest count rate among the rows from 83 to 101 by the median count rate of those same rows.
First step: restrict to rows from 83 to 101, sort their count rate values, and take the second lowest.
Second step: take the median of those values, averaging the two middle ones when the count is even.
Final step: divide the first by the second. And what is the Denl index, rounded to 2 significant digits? 0.86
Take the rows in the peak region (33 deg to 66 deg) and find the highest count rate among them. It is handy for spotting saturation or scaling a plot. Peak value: 40.8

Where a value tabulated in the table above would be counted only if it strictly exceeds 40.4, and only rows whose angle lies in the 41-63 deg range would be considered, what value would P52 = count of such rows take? 3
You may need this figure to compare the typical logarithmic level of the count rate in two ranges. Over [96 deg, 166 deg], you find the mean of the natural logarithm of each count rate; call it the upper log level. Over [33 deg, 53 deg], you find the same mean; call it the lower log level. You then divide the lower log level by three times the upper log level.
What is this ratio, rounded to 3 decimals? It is 0.337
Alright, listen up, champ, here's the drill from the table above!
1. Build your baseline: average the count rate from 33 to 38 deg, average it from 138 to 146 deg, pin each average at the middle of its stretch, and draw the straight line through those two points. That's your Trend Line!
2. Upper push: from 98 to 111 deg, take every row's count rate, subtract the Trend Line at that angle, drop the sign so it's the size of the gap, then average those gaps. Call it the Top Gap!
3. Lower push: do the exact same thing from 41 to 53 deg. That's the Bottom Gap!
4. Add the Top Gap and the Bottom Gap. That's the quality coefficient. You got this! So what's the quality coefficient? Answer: 14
